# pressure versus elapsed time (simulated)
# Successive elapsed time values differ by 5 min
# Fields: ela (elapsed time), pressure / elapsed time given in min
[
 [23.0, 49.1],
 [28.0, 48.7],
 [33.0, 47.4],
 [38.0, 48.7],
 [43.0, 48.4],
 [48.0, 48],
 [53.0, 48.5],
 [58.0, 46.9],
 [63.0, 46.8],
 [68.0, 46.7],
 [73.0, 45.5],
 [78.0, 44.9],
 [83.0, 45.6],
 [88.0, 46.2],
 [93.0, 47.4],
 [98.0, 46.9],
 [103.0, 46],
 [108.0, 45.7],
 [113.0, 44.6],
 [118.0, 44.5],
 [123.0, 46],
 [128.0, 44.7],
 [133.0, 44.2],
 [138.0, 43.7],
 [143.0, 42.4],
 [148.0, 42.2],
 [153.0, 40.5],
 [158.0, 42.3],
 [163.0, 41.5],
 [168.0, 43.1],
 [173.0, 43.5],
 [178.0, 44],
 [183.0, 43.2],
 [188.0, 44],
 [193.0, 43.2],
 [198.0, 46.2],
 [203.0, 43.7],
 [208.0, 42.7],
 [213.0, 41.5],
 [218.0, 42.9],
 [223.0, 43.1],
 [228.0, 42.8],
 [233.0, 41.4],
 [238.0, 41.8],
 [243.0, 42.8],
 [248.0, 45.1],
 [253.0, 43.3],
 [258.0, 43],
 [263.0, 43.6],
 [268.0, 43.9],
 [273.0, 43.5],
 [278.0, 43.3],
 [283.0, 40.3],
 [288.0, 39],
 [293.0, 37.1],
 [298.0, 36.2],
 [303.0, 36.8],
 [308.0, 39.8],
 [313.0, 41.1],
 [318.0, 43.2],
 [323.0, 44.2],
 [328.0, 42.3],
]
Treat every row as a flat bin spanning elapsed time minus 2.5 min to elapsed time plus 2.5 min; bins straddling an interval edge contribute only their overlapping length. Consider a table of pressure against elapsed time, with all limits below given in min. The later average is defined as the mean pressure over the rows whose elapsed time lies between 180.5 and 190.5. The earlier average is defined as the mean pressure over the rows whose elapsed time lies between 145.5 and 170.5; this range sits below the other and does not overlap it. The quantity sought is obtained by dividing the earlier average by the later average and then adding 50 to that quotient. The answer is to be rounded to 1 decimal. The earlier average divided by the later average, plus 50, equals 51.0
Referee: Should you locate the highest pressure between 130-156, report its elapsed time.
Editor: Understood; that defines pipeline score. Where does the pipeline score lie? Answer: 133.0 min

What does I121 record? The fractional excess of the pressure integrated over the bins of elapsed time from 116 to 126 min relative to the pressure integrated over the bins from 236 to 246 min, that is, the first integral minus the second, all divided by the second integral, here 0.07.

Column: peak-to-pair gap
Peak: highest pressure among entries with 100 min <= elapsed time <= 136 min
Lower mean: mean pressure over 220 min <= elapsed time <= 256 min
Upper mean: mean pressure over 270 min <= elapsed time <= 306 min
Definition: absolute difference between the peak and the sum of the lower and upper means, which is 36.4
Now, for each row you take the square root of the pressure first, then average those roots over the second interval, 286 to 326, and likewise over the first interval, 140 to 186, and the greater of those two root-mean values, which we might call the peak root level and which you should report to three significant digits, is 6.52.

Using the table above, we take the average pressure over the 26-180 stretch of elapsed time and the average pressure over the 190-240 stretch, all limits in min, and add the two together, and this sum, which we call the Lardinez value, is 88.3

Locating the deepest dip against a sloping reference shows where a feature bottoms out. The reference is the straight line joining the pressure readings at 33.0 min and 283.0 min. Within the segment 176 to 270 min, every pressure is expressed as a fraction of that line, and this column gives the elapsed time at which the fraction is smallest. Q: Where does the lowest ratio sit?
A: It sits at 213.0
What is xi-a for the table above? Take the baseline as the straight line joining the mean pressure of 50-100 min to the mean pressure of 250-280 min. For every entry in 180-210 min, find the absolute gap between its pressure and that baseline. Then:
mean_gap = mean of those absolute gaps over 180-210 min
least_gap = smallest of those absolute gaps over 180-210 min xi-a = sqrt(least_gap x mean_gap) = 1.0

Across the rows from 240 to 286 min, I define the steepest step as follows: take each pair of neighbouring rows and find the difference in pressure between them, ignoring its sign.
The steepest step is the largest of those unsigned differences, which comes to 3.0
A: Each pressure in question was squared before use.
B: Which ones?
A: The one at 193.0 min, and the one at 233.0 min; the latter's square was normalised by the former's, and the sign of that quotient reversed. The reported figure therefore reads -0.92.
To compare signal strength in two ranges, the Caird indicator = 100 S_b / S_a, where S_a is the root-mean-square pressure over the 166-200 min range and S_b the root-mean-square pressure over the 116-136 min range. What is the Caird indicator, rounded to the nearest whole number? 102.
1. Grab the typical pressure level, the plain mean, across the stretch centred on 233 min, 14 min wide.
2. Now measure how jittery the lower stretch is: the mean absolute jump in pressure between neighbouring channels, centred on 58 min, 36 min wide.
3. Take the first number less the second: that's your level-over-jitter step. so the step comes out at 41.3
